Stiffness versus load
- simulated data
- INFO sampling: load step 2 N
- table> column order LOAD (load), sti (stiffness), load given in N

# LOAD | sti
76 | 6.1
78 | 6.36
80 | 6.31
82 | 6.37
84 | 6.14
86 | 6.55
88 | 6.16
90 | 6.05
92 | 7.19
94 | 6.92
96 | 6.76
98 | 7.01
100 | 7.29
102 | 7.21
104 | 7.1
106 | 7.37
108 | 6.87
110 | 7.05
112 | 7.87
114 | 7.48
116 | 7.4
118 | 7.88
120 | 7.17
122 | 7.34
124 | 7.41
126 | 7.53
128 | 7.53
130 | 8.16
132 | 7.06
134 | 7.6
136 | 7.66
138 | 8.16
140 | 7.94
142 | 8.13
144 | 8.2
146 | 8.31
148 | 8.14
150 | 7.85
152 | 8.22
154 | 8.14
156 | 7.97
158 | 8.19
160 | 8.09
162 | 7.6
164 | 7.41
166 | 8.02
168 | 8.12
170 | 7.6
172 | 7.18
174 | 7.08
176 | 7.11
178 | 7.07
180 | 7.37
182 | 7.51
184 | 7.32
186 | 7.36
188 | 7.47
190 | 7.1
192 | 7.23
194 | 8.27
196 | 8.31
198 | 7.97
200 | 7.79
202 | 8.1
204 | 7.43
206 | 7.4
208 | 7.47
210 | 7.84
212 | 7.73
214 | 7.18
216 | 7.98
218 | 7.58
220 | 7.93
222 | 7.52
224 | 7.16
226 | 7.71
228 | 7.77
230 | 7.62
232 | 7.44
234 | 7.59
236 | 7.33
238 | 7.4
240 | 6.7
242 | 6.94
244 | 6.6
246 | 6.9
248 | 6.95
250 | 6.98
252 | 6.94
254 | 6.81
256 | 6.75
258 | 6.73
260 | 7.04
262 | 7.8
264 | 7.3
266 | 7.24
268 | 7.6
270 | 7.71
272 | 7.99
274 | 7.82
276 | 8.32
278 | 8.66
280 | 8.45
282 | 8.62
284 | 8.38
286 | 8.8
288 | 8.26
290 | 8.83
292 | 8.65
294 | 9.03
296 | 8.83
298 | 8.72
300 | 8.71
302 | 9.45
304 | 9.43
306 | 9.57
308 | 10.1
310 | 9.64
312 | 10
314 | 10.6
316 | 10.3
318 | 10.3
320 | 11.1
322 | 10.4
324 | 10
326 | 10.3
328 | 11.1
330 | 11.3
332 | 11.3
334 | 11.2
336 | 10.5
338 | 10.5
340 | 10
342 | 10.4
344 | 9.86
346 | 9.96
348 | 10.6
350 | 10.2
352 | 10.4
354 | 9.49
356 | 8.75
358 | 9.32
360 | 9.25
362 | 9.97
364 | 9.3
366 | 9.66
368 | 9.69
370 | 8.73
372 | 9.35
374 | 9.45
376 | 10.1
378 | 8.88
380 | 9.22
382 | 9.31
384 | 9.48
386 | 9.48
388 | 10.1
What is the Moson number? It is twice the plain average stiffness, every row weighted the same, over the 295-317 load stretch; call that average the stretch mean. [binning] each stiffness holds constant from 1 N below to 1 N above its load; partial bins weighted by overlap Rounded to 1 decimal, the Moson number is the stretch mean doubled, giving 19.2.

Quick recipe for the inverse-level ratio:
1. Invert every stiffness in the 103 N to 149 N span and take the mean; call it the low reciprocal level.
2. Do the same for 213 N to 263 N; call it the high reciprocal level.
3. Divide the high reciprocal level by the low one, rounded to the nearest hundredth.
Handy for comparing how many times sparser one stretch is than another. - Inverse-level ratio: 1.05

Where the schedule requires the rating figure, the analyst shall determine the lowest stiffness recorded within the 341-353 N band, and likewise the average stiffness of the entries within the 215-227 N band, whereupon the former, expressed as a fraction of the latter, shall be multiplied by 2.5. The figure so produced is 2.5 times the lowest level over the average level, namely 3.22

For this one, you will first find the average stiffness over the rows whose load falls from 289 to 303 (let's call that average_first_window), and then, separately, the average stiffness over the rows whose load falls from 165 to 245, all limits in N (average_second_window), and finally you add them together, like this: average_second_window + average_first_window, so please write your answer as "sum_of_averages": 16.4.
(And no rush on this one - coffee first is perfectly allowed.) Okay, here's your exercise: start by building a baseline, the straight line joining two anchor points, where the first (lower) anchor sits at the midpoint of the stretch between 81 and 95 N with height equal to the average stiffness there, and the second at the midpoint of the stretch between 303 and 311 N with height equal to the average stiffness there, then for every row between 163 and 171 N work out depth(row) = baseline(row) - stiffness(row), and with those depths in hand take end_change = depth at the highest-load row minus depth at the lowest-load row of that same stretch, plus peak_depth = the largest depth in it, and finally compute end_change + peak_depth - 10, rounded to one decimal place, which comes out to -9.9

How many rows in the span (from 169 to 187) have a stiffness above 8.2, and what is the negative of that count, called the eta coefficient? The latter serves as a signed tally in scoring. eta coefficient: 0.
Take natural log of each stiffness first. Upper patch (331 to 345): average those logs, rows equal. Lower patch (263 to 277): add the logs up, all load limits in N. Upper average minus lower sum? -11.9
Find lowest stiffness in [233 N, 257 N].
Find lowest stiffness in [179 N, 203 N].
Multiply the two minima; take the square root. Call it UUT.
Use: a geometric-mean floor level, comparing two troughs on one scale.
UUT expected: 6.85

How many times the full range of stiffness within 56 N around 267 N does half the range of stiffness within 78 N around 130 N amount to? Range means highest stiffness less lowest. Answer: 0.32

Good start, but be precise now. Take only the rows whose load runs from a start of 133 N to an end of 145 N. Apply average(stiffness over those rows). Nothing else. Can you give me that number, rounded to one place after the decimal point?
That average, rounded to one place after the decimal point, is 7.9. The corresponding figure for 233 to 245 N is 7.1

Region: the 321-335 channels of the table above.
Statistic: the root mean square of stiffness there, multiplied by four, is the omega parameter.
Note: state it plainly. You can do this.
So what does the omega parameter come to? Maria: 43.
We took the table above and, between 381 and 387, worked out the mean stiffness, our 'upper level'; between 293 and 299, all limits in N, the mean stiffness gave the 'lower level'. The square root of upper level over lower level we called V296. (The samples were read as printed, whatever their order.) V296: 1.03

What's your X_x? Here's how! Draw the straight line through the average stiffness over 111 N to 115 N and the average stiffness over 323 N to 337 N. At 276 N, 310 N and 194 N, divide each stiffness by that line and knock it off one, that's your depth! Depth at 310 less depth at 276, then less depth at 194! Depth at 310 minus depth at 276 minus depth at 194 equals -0.15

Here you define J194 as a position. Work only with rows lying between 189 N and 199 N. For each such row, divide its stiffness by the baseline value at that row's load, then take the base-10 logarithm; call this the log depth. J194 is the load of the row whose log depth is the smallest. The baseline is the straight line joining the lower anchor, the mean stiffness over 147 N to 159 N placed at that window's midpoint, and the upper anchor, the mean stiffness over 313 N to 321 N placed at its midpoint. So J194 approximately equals 190 N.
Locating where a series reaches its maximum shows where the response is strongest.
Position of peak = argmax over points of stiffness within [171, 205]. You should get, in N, 196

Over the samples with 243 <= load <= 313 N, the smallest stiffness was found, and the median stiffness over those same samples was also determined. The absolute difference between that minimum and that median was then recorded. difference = 1.72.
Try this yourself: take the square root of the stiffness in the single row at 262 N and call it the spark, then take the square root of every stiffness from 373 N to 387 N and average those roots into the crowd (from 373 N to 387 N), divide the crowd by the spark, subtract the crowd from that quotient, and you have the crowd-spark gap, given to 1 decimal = -2.0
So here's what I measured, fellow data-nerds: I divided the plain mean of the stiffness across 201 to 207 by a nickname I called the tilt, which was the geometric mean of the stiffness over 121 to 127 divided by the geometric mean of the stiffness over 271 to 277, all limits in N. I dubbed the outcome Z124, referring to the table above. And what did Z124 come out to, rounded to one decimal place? 8.3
